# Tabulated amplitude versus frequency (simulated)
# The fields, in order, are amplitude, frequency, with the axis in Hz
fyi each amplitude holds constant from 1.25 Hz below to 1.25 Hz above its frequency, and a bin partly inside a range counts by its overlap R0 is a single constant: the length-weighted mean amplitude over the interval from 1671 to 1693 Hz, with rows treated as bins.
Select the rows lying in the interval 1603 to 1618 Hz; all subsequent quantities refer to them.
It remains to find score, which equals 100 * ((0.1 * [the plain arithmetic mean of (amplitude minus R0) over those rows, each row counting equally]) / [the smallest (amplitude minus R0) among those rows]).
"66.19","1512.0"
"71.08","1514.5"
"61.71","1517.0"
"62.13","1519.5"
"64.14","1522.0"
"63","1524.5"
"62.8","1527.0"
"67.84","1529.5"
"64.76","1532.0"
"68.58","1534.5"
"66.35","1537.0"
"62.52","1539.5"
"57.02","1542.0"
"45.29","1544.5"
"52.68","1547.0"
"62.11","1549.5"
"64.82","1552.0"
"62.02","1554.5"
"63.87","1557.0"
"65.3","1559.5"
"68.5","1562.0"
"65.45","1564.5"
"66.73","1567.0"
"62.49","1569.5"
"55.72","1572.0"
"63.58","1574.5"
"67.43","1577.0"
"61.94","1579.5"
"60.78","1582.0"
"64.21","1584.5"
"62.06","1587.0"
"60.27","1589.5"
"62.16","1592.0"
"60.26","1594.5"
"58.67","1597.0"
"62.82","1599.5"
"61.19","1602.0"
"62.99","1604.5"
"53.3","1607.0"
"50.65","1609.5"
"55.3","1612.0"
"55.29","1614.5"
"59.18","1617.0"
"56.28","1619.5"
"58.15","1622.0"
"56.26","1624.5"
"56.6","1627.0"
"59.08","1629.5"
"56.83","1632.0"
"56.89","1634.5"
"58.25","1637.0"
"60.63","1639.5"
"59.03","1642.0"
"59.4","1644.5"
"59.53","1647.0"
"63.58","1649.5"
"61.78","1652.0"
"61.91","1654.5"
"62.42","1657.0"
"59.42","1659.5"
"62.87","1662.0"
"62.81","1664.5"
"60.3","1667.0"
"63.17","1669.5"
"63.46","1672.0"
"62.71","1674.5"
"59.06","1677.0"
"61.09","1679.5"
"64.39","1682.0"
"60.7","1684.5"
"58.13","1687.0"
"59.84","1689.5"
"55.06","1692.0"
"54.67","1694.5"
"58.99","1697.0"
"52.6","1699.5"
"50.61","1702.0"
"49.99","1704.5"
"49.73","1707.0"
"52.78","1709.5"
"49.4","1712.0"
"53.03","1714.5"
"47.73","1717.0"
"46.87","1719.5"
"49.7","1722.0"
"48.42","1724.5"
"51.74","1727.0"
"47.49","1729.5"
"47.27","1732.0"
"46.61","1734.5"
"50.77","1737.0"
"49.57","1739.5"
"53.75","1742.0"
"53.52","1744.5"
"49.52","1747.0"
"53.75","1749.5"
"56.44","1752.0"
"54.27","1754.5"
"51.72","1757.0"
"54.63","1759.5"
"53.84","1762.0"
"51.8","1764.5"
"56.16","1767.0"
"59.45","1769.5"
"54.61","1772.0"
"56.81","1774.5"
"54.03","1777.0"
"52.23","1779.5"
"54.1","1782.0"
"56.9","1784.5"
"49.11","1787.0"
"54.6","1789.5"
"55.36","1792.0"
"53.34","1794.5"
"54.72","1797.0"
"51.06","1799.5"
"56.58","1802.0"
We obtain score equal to 4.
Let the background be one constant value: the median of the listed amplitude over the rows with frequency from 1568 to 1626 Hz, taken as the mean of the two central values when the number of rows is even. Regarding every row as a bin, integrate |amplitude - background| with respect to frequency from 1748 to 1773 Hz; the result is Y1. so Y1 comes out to 141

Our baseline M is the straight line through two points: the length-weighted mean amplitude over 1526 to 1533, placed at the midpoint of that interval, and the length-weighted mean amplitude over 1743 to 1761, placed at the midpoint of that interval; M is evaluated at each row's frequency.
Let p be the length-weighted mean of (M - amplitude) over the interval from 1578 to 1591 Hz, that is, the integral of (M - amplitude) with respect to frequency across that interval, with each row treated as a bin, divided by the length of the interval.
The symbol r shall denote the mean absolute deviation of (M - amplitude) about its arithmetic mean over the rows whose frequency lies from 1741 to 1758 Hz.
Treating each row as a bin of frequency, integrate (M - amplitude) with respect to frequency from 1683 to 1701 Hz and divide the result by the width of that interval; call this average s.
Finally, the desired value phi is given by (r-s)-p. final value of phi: 1.7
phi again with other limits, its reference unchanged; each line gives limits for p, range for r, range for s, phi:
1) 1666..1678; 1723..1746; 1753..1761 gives 7.1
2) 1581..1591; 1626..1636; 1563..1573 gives 0.2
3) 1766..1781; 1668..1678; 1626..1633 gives 2.3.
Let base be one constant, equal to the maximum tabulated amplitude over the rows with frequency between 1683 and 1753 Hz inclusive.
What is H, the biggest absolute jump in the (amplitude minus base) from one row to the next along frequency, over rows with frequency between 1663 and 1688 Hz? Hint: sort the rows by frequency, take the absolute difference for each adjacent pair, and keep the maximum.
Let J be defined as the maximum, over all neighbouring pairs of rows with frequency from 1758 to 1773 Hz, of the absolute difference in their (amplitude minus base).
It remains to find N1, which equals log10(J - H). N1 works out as 0.1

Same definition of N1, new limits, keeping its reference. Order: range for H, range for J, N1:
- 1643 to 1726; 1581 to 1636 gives 0.5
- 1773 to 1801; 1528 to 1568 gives 0.6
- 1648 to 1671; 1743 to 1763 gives -0.1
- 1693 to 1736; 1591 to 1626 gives 0.5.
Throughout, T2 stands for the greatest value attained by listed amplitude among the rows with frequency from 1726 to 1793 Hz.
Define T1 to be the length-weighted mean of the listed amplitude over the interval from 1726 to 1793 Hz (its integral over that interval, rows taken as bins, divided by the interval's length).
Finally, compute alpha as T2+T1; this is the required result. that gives 112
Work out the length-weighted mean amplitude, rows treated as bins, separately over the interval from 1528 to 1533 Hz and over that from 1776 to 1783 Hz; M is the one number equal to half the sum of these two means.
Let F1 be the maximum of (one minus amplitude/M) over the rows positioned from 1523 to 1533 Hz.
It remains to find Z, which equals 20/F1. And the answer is -399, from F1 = -0.05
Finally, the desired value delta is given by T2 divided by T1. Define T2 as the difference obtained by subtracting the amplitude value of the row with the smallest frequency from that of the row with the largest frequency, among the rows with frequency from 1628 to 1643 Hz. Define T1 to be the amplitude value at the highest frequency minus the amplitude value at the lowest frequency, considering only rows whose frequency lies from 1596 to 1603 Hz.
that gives 0.0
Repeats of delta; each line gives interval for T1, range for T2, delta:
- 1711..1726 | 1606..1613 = -2.0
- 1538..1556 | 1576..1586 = 6.4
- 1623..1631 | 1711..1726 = -0.3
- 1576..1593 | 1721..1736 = 0.6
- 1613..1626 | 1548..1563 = 6.6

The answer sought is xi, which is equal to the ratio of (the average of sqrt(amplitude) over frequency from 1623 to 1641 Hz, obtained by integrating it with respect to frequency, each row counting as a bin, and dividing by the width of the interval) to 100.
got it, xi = 0.076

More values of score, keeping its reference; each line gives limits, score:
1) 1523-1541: 23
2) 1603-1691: 1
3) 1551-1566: 30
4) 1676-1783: 5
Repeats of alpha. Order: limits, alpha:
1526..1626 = 130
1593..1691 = 124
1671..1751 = 118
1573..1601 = 130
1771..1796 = 111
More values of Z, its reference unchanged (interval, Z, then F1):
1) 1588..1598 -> 1053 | 0.02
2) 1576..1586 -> -1228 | -0.02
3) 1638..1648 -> 1542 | 0.01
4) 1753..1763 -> 148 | 0.14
